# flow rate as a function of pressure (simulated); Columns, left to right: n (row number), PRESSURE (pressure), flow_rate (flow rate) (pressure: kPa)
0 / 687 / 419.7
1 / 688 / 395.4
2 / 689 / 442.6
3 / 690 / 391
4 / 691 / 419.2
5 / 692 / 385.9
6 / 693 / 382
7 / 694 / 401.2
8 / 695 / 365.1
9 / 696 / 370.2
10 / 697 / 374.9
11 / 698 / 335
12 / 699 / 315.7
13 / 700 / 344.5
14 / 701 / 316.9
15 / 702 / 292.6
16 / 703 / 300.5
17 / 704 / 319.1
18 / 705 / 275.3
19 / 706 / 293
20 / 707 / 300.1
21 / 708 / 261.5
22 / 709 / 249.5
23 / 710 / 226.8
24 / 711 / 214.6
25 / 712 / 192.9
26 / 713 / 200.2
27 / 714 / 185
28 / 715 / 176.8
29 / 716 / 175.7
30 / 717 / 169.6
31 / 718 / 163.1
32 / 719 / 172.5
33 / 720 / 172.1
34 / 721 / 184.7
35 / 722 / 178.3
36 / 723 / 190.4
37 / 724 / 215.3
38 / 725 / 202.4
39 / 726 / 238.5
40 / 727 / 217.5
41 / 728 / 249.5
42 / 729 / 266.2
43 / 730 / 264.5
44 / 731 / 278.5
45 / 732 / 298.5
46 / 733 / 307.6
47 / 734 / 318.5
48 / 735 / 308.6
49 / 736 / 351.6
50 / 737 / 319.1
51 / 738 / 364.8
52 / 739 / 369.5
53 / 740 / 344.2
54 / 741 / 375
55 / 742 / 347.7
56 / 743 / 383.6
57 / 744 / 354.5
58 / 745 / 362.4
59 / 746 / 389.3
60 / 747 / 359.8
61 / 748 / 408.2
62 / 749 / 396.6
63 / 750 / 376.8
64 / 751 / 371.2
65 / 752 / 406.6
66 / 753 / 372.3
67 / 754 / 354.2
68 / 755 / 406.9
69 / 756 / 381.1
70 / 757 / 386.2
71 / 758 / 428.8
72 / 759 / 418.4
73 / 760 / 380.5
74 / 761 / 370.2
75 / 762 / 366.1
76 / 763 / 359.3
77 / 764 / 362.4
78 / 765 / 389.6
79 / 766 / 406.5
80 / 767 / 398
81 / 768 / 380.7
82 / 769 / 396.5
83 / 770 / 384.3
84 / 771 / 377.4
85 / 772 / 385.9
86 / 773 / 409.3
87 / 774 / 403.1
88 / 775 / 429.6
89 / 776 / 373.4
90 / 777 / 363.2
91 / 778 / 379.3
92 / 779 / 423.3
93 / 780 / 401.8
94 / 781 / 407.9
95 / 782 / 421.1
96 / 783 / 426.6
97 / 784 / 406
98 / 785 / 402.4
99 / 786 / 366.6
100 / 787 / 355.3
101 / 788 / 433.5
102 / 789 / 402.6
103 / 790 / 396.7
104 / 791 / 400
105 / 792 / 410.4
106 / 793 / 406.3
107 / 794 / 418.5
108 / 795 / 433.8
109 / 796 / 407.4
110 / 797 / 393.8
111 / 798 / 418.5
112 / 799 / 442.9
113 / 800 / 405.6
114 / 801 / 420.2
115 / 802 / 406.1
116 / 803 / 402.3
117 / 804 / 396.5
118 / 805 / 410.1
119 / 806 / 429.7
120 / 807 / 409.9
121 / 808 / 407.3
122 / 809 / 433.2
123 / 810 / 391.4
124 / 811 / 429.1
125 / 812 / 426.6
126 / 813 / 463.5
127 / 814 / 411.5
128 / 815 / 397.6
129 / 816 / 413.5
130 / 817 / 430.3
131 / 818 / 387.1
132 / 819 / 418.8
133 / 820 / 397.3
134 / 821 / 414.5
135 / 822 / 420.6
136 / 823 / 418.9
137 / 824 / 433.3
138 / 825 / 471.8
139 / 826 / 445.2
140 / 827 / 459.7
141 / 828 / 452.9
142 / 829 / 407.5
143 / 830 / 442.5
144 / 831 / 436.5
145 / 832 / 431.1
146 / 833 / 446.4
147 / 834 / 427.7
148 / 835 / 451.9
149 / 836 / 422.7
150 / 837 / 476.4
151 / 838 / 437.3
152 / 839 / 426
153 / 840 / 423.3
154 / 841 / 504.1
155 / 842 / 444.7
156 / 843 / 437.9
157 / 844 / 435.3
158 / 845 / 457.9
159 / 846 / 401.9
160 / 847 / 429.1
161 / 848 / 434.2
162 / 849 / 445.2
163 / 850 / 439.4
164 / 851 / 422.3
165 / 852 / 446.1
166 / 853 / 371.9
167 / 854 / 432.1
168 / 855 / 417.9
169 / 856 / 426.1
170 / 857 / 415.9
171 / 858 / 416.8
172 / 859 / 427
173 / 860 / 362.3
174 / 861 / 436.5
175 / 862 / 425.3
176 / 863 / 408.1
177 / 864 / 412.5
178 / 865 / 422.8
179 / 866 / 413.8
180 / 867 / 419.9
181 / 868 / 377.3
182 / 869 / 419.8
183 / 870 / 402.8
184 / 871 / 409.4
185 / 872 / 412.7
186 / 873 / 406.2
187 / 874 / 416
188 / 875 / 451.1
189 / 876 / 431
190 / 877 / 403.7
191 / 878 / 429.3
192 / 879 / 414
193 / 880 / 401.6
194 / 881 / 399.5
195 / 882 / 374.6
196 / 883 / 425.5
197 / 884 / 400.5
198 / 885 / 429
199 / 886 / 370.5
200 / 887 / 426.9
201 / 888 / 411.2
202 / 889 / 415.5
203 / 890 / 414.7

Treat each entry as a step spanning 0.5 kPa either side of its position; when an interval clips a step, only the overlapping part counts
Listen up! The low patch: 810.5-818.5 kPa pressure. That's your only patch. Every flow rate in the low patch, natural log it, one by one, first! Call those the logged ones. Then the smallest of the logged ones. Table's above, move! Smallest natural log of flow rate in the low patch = 5.96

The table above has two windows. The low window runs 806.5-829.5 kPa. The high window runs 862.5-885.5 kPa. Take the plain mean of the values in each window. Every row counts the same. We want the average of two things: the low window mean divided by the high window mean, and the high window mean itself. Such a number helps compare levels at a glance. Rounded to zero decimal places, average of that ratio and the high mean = 207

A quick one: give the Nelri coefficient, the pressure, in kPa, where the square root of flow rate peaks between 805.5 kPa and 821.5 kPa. 813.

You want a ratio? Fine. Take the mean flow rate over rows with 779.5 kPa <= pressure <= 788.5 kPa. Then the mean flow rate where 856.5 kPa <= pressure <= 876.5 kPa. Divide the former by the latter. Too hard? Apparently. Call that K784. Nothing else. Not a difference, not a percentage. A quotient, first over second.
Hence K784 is 0.97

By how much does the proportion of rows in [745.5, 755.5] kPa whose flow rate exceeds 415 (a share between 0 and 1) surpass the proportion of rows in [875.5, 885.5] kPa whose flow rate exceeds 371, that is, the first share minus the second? -1.00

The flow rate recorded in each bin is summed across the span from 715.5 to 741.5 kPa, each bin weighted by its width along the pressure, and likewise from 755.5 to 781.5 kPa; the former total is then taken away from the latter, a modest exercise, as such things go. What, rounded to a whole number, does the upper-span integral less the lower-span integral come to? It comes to 3467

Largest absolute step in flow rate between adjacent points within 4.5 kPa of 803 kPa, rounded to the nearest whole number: 37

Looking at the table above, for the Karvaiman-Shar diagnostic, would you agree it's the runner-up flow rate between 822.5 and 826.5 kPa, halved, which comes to 223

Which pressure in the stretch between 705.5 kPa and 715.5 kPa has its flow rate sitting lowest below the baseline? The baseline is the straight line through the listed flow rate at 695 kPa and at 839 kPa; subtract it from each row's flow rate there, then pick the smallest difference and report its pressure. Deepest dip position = 715 kPa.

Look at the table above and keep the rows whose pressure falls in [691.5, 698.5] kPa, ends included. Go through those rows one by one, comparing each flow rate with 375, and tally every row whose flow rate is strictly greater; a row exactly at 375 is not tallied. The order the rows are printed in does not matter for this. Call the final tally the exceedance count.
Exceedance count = 3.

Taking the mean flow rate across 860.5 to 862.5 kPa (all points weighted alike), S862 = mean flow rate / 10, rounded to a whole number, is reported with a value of 43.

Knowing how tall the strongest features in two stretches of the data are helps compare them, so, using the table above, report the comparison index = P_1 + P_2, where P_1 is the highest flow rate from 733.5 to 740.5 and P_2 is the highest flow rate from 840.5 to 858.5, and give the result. 874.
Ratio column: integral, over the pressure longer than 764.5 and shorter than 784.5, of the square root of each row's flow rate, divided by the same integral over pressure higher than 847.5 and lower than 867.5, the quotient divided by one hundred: 0.0097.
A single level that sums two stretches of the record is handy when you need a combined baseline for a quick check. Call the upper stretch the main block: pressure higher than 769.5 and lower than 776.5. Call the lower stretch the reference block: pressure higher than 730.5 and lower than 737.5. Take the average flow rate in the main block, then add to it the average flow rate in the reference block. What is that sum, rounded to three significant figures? 706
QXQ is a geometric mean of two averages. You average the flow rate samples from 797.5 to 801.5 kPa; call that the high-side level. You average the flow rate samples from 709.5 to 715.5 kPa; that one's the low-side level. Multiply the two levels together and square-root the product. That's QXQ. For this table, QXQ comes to 290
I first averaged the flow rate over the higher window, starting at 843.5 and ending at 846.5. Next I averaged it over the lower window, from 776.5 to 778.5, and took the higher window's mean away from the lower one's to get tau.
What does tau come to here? -60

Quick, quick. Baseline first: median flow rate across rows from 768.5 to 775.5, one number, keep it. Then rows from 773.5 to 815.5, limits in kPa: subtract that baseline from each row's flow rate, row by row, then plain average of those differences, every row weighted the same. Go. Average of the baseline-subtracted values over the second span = 12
